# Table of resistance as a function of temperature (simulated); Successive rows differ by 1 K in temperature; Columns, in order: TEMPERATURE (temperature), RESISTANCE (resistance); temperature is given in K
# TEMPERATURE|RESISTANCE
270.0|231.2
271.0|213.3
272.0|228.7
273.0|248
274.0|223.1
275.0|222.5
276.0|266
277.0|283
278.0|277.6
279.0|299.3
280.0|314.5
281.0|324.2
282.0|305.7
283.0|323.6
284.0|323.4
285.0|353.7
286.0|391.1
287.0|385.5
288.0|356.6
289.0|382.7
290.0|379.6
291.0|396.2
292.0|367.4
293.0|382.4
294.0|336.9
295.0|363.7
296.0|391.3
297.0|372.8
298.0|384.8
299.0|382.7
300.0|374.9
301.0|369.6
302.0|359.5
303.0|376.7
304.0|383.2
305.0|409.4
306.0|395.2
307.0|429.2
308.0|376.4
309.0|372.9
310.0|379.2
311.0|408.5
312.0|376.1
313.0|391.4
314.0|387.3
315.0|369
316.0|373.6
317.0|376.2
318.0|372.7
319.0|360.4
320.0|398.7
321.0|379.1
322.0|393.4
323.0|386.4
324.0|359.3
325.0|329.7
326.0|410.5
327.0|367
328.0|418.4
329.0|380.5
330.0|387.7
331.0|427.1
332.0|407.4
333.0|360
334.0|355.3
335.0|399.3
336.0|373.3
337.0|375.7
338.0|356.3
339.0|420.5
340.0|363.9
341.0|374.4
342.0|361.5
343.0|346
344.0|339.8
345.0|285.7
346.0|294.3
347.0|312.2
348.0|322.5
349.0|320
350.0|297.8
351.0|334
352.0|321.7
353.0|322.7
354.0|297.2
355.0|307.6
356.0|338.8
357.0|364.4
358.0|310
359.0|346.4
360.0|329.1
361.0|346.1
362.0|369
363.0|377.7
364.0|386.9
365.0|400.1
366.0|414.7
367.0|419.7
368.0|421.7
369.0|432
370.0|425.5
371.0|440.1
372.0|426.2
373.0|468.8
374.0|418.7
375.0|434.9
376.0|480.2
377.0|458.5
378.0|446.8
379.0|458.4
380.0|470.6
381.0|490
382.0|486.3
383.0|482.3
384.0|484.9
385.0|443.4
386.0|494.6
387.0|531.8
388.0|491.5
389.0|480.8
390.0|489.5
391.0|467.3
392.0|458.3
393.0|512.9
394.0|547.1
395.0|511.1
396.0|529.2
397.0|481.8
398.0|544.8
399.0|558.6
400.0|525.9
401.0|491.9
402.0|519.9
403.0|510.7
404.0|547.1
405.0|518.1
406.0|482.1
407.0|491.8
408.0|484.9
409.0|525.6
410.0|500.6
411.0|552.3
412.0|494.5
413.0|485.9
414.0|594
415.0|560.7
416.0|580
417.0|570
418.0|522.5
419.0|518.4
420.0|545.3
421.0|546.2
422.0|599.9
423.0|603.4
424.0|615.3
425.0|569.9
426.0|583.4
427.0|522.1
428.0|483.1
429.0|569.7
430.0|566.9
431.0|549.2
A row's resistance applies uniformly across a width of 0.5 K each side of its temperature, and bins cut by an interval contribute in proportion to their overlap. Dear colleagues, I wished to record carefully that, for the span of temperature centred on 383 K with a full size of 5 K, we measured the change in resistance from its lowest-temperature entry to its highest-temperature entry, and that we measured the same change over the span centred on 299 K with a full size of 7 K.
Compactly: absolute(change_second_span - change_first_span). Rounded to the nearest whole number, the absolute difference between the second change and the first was 15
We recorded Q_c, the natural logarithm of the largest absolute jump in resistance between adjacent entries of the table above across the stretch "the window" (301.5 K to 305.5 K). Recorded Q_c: 3.27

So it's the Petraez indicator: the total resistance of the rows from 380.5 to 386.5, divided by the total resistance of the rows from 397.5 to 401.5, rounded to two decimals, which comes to 1.36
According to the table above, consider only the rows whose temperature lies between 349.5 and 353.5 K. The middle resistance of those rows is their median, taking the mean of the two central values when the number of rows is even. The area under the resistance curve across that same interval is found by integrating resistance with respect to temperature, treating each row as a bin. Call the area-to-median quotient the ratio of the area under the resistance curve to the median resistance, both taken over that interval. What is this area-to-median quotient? 3.96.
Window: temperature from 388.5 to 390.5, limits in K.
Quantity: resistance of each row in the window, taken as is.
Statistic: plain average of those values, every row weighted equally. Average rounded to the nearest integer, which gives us 485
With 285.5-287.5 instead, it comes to 388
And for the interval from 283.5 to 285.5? 339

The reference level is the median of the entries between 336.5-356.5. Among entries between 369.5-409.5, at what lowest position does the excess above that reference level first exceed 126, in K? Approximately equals 373.0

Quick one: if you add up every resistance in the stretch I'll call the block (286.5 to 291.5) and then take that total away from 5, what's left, -1896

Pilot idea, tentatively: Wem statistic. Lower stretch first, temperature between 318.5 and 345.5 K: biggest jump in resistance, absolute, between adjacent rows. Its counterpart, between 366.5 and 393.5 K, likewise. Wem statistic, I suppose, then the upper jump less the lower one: -26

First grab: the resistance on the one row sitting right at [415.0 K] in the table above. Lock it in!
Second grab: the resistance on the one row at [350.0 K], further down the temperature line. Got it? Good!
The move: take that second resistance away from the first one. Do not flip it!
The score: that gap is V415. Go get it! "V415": 263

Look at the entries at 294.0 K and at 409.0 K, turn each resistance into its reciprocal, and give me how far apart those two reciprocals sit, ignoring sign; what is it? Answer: 0.0011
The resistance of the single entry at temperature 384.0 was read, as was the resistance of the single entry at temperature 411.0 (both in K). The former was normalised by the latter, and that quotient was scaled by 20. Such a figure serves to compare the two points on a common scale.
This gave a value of 17.6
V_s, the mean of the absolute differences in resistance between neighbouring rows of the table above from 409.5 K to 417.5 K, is 41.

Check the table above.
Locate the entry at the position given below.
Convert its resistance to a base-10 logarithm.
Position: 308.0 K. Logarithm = 2.58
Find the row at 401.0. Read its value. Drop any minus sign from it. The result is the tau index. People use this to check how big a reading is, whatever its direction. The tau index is 492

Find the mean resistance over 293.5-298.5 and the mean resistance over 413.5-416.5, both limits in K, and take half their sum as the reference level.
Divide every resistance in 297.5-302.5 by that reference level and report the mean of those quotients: 0.79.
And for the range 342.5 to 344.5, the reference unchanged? 0.72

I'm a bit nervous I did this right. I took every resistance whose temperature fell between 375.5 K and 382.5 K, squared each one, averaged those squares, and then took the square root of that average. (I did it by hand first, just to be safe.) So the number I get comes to 470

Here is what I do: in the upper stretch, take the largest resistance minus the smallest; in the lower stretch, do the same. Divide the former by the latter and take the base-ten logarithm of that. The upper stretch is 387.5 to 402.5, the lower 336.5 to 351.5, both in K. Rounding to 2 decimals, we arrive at -0.13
